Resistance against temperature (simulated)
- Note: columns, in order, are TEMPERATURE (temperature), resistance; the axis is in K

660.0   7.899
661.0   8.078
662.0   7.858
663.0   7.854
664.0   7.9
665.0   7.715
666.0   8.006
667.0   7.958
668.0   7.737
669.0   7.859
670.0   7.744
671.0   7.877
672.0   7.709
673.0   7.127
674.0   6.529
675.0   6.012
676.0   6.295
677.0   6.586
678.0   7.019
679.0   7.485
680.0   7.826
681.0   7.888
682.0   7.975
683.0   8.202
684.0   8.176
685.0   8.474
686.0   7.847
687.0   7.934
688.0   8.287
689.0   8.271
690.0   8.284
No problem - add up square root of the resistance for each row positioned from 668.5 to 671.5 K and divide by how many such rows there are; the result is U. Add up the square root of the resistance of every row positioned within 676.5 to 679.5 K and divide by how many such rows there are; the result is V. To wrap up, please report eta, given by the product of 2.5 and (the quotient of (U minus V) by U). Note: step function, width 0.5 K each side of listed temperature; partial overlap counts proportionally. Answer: 0.13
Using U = 2.80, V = 2.65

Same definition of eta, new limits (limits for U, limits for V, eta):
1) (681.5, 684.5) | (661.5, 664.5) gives 0.04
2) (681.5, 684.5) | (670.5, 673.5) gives 0.09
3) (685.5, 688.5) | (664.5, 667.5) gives 0.02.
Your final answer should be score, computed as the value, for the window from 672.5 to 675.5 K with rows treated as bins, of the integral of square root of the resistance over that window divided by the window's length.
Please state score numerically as 2.56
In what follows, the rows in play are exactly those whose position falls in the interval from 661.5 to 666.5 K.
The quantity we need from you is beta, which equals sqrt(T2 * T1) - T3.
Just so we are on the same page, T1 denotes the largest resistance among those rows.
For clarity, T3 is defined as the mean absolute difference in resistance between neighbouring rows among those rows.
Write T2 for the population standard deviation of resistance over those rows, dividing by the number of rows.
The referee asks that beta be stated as 0.7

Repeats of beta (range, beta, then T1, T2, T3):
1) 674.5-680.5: 1.9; 7.826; 0.6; 0.36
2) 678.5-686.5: 1.3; 8.474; 0.3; 0.24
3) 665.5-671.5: 0.8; 8.006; 0.1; 0.13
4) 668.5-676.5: 2.0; 7.877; 0.7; 0.34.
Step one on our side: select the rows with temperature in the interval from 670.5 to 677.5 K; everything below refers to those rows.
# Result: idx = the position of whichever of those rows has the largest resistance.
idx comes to 671.0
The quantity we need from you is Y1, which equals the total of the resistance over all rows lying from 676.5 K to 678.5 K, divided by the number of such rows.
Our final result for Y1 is 6.80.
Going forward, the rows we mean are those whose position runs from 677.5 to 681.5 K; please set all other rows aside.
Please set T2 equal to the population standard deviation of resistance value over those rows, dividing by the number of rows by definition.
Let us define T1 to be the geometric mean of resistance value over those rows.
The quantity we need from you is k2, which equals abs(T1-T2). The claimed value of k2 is 7.20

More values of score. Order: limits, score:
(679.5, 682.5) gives 2.81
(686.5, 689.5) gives 2.86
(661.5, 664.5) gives 2.81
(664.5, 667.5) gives 2.81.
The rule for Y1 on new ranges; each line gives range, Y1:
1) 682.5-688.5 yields 8.15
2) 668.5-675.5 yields 7.27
